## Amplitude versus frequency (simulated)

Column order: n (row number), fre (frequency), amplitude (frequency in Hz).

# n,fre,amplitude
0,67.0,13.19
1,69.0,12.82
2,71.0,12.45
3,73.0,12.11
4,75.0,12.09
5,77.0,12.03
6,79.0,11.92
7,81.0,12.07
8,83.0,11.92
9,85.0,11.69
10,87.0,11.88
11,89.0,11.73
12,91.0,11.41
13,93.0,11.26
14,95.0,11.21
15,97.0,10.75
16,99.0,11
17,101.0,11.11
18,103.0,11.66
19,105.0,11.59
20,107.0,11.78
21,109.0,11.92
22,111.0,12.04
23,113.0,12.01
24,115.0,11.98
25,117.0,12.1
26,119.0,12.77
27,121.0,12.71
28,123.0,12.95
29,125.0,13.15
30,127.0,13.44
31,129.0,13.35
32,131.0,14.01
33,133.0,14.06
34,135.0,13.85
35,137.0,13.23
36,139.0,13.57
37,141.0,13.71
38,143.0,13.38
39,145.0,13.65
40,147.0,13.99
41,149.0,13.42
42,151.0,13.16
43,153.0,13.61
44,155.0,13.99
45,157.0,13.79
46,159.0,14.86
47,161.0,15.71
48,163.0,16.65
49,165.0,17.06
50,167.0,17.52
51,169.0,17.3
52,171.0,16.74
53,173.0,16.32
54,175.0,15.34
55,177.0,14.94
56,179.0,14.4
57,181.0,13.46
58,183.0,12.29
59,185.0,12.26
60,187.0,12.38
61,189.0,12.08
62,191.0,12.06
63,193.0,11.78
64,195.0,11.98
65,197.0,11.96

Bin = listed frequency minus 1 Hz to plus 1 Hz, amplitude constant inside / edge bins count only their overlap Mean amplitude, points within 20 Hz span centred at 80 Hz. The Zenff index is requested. 12.0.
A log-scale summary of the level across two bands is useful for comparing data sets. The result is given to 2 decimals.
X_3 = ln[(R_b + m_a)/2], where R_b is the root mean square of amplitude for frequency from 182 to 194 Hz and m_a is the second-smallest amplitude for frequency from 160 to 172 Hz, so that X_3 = 2.67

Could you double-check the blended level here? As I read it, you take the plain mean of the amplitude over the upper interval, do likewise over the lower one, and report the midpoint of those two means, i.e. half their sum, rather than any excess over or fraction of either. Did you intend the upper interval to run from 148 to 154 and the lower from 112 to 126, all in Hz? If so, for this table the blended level 13.0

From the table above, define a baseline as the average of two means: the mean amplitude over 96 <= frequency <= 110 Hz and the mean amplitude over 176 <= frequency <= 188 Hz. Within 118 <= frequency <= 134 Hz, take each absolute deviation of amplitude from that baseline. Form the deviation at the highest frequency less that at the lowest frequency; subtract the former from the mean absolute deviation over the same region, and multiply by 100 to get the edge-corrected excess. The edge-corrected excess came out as -33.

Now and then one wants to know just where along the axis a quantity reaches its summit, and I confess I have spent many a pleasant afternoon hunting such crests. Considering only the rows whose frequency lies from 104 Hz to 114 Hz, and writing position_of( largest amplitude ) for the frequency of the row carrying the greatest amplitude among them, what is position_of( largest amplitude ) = 111.0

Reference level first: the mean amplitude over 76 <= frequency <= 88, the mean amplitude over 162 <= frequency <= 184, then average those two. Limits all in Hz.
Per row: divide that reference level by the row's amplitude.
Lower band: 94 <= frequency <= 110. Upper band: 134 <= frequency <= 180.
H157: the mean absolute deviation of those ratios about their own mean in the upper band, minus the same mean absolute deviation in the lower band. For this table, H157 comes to 0.04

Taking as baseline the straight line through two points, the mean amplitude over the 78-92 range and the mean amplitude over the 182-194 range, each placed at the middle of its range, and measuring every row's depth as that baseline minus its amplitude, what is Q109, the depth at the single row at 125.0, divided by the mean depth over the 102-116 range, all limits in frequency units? -44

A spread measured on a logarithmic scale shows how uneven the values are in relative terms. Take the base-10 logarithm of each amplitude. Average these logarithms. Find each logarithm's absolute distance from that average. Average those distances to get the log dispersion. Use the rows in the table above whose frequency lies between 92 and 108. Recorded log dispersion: 0.011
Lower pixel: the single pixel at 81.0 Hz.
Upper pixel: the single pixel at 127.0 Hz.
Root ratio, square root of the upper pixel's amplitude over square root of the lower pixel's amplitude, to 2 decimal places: 1.06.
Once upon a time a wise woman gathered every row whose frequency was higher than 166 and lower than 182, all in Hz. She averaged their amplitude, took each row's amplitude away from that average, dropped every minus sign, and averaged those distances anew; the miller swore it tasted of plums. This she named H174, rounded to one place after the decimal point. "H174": 1.2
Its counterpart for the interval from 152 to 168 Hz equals 1.3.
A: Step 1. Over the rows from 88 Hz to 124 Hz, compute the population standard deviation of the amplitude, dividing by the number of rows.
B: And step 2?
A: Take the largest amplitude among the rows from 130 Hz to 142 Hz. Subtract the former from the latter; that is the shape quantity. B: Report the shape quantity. 13.5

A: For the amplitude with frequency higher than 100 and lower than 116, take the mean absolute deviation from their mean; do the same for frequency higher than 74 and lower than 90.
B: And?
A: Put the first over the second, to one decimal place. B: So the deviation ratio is 2.1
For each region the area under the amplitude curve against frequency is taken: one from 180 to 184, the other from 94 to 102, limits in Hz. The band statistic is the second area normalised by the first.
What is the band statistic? 1.71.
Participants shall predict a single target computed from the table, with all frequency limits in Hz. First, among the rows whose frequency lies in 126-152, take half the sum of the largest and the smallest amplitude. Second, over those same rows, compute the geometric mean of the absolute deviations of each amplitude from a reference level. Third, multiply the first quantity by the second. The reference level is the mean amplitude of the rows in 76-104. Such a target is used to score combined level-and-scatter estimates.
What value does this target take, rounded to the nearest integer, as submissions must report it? 28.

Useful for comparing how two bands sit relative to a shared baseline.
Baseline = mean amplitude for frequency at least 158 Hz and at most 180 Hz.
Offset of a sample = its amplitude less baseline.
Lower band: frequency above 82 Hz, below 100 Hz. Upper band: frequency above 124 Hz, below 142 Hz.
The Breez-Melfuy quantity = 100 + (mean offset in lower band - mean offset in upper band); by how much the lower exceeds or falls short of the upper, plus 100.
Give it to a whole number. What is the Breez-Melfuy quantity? 98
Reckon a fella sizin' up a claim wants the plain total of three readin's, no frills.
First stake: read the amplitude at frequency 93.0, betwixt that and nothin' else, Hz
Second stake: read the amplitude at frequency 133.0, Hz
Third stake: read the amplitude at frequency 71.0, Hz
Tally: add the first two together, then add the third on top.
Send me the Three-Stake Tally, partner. 37.8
